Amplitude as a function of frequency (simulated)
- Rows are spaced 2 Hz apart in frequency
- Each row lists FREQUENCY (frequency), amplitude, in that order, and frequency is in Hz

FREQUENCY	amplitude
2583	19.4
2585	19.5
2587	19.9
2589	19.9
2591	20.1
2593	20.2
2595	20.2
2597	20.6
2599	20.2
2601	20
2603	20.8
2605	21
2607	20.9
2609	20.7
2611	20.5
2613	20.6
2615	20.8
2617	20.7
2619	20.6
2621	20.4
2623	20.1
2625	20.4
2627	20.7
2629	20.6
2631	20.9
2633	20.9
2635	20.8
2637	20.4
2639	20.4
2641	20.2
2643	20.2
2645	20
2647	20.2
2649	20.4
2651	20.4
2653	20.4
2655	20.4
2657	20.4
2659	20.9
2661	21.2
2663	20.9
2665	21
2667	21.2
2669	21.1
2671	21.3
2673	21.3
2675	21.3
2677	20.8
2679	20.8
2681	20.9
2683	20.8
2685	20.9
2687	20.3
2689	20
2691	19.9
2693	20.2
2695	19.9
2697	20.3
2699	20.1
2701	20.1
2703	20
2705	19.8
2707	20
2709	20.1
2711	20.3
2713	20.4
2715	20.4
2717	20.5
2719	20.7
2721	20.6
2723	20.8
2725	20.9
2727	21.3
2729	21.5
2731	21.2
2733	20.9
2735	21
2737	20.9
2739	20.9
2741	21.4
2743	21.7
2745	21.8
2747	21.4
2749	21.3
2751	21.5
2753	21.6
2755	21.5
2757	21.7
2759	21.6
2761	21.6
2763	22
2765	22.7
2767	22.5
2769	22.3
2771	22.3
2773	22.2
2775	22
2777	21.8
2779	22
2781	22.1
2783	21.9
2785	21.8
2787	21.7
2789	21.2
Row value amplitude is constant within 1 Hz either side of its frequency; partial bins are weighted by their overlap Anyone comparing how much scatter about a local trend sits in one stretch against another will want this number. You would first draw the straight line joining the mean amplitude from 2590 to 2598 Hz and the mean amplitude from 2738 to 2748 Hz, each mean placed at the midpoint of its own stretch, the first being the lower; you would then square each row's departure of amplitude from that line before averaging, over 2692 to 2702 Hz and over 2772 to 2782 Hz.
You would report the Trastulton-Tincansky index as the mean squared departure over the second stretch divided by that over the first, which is 0.1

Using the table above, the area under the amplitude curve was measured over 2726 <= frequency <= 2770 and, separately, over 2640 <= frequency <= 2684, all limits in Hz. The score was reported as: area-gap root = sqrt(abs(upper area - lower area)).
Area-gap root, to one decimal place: 6.0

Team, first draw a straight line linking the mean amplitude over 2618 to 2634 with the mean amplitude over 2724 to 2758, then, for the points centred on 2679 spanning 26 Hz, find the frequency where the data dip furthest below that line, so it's 2691 Hz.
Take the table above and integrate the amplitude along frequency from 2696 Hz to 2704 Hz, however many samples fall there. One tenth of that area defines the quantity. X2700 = 16.10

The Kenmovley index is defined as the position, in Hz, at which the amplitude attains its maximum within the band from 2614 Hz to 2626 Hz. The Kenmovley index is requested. 2615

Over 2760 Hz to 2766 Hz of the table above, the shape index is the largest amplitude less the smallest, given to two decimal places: 1.10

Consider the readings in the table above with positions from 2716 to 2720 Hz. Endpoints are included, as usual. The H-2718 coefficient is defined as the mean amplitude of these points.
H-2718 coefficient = 20.6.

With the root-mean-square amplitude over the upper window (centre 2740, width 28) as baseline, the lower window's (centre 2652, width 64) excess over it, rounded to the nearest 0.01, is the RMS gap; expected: -0.63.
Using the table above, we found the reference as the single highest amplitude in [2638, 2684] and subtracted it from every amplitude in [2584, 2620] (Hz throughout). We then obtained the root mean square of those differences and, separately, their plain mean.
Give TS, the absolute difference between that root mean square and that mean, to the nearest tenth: 1.9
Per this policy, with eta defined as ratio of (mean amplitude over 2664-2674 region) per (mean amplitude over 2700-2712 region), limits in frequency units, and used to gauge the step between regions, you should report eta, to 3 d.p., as 1.056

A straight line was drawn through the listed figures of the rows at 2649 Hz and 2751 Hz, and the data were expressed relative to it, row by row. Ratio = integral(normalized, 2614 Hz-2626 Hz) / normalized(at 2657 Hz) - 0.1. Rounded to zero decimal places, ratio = 12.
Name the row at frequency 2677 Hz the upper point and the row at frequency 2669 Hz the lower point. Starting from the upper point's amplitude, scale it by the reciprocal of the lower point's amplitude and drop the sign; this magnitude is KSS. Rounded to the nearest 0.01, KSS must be 0.99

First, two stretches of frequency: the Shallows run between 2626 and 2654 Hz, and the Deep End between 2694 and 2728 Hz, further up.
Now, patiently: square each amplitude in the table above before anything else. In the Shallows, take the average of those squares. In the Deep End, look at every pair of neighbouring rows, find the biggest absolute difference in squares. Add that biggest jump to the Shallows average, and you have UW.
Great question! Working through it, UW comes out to 436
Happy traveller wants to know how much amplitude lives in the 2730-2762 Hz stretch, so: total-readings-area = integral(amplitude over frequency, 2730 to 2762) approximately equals 684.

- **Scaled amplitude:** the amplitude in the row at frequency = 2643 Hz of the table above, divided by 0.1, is 202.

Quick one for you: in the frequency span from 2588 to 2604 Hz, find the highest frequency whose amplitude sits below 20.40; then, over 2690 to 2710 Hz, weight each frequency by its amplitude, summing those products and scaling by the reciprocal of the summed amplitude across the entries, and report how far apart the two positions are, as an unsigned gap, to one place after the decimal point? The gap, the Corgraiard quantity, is 99.0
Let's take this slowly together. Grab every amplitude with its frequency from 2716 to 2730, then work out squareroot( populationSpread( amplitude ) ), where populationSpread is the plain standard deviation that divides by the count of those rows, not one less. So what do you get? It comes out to 0.59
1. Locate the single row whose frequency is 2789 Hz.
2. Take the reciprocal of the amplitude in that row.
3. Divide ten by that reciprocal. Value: 212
